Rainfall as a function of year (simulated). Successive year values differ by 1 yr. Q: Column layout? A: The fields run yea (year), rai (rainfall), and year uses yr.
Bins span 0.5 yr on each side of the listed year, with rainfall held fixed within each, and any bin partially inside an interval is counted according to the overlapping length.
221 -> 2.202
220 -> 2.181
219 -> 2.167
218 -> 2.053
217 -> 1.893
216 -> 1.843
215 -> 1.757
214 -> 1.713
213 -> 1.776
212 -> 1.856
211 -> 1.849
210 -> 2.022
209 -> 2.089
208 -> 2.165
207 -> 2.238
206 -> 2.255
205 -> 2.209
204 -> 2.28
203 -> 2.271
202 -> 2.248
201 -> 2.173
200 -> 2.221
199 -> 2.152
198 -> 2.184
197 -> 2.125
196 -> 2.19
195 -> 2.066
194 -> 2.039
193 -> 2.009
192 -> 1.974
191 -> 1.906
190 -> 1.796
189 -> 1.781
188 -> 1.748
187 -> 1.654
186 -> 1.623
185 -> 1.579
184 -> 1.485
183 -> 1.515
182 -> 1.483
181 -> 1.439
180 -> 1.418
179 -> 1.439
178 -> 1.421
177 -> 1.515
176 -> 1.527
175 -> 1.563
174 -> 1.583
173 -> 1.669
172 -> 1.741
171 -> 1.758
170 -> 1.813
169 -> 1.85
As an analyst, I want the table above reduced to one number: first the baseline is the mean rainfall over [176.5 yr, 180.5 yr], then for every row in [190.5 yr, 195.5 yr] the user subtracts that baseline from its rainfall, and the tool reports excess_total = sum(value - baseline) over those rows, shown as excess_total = 2.8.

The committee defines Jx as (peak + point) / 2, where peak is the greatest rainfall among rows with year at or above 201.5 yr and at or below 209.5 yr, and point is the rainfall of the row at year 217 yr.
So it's 2.09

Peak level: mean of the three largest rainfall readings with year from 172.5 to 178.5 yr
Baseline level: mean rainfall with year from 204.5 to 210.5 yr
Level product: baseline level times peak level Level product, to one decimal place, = 3.5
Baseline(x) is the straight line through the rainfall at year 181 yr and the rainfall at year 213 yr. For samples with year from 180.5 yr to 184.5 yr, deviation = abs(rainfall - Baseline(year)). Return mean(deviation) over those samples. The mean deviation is 0.0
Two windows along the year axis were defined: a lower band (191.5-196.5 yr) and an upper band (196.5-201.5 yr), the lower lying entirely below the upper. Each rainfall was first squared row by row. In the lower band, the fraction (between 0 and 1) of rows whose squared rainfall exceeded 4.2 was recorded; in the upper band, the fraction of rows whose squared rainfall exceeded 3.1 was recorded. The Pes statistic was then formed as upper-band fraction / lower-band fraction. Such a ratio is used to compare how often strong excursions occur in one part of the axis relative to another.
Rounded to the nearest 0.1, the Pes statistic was 2.5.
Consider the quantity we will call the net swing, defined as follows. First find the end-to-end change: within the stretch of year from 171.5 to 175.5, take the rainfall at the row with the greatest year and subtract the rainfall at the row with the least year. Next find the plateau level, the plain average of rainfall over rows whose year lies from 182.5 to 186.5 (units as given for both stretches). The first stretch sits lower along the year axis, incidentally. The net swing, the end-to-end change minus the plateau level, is -1.73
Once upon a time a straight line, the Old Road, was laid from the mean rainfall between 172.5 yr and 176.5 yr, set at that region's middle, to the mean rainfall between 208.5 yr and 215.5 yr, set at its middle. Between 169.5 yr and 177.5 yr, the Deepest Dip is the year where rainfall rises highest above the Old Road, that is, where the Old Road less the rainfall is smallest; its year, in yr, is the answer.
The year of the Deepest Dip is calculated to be 170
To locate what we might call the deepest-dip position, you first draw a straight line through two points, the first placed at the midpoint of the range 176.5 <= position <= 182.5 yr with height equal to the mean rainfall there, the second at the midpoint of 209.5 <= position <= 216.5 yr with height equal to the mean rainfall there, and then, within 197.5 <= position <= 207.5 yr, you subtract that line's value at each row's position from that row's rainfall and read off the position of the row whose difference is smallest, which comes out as 205 yr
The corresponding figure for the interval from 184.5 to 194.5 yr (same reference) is 185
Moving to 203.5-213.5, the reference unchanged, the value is 213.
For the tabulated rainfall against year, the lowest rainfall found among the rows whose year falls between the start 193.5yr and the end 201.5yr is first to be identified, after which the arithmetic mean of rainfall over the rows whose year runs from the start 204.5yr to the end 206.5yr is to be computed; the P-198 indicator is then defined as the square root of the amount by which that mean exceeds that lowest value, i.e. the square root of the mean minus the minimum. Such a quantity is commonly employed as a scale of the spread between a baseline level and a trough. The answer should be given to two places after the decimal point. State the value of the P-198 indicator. 0.44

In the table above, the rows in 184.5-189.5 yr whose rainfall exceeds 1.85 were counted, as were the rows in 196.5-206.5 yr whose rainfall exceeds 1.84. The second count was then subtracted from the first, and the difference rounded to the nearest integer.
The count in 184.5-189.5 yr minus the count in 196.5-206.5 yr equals -10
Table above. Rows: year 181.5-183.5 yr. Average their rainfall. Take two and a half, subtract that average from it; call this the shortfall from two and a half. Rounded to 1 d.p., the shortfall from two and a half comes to 1.0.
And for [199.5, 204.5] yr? 0.3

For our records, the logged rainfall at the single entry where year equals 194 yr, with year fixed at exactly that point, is 2.039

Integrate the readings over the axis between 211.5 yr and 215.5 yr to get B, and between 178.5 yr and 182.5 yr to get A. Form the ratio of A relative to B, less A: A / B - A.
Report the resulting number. -5.0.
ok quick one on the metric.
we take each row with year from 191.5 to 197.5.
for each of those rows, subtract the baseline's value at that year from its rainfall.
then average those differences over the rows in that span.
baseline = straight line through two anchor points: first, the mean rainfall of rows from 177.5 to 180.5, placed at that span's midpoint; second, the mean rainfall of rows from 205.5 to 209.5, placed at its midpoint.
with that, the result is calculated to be 0.23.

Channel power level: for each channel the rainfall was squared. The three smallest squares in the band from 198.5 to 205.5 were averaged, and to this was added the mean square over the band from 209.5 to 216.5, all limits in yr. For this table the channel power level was 8.1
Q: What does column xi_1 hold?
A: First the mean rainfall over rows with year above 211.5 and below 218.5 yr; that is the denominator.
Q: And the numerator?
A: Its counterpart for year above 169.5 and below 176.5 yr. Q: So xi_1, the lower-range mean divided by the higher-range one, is 0.90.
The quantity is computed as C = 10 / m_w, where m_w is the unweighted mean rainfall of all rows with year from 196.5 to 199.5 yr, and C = 4.6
